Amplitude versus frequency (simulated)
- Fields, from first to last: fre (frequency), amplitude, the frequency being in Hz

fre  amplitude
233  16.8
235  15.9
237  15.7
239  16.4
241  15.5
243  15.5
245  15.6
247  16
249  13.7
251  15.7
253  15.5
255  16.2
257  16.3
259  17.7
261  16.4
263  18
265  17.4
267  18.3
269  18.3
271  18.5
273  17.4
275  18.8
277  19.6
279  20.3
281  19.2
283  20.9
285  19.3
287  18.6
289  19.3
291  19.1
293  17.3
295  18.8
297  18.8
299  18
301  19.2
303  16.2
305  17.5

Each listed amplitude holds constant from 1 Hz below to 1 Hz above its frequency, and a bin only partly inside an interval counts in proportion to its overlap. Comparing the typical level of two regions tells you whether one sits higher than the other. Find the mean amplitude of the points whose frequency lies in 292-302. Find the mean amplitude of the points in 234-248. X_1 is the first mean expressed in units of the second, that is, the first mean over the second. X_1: 1.17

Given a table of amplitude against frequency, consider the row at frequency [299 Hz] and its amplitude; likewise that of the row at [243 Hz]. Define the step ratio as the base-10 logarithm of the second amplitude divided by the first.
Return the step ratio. -0.065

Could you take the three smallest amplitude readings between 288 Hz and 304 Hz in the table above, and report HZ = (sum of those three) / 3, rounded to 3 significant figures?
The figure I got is 17.2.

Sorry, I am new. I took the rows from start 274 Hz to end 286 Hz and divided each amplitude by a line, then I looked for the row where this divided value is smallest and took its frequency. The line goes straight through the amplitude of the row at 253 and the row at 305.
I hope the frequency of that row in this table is 275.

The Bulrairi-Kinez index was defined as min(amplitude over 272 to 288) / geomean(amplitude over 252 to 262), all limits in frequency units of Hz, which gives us 1.06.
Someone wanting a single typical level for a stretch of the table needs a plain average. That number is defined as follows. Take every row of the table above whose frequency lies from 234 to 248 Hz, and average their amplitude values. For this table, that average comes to 15.8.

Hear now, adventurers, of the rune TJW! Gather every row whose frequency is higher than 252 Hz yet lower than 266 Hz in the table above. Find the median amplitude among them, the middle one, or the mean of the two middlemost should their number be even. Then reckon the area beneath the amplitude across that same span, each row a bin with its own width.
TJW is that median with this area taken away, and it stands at -219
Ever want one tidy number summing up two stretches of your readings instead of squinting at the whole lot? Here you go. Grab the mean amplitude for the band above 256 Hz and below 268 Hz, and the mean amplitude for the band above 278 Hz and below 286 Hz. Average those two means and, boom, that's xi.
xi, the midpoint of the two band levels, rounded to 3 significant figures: 18.6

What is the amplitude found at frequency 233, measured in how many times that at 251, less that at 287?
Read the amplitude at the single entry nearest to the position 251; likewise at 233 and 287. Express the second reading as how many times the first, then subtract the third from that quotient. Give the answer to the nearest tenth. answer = -17.5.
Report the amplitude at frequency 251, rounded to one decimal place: 15.7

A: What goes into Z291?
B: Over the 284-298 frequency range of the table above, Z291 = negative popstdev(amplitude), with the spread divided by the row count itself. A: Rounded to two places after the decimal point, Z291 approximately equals -0.64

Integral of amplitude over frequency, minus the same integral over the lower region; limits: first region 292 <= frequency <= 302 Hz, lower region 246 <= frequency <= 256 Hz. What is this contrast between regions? 30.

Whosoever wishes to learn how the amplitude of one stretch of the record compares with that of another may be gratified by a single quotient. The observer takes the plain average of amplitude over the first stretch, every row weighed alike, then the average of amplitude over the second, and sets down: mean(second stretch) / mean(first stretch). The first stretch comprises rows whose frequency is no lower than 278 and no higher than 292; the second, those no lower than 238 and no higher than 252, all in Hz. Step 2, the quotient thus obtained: 0.79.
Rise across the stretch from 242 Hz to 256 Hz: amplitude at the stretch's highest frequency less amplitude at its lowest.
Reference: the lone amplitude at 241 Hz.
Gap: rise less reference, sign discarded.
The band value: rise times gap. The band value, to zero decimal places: 10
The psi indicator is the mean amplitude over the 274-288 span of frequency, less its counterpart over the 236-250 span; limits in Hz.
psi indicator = 4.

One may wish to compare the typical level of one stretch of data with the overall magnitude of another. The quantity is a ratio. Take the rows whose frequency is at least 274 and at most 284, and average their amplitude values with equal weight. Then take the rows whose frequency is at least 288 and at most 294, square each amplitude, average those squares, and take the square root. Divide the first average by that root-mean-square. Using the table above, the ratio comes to 1.063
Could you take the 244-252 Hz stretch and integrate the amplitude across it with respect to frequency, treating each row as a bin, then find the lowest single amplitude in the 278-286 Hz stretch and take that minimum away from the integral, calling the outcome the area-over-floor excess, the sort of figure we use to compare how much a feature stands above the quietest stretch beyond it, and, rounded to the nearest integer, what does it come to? 103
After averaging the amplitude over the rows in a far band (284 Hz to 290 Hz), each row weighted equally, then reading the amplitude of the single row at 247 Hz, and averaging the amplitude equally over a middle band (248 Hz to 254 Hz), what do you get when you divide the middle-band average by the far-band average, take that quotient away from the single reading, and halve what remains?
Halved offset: 7.6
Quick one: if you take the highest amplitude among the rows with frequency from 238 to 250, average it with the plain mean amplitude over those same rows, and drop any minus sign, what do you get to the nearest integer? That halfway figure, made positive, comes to 16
